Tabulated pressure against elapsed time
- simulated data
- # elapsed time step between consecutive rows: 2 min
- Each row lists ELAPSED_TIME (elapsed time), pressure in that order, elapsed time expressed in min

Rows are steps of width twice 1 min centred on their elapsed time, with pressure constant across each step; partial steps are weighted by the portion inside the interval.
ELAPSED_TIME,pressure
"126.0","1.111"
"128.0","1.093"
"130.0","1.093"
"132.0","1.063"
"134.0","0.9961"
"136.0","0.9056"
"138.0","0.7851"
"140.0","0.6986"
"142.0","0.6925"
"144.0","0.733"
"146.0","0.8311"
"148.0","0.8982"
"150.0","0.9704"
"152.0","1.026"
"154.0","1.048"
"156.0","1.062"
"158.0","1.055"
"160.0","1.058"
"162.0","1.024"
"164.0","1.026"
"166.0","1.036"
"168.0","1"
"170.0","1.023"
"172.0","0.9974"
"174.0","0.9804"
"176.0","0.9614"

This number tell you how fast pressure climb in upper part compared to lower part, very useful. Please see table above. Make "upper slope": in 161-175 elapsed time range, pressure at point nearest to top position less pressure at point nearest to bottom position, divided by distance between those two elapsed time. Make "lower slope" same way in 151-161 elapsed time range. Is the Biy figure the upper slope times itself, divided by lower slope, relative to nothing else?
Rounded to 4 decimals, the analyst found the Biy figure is 0.0033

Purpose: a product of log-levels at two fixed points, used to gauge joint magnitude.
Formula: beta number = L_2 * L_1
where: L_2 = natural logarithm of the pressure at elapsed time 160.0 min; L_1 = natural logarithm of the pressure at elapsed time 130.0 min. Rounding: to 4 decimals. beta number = 0.0050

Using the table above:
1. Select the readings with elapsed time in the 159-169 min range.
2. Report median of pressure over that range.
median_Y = 1.03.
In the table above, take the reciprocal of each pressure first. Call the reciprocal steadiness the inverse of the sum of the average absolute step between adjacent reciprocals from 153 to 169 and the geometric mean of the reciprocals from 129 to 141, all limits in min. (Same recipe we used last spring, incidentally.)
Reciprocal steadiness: 0.90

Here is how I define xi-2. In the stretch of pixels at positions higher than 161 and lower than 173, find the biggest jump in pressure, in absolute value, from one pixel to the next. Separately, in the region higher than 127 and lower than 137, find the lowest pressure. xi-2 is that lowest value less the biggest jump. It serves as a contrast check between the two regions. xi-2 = 0.87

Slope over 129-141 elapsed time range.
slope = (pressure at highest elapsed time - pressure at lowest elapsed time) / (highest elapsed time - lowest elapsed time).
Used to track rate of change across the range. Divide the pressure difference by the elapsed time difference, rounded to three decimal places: -0.039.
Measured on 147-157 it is 0.020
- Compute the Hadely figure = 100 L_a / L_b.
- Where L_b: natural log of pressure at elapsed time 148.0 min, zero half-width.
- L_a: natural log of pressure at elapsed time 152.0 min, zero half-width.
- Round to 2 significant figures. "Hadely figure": -24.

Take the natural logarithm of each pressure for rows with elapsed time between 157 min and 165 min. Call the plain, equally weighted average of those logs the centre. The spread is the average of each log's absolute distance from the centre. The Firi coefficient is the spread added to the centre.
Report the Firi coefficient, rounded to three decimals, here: 0.055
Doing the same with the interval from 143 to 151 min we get -0.069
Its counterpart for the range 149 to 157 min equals 0.054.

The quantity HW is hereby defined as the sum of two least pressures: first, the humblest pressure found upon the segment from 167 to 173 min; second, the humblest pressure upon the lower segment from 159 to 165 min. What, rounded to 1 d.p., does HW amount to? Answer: 2.0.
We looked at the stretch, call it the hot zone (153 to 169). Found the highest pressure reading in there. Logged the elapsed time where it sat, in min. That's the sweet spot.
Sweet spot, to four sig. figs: 156.0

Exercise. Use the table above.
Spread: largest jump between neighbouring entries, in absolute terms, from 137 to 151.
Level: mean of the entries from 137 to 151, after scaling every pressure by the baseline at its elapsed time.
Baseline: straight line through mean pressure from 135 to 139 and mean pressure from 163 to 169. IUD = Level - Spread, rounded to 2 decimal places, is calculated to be 0.80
